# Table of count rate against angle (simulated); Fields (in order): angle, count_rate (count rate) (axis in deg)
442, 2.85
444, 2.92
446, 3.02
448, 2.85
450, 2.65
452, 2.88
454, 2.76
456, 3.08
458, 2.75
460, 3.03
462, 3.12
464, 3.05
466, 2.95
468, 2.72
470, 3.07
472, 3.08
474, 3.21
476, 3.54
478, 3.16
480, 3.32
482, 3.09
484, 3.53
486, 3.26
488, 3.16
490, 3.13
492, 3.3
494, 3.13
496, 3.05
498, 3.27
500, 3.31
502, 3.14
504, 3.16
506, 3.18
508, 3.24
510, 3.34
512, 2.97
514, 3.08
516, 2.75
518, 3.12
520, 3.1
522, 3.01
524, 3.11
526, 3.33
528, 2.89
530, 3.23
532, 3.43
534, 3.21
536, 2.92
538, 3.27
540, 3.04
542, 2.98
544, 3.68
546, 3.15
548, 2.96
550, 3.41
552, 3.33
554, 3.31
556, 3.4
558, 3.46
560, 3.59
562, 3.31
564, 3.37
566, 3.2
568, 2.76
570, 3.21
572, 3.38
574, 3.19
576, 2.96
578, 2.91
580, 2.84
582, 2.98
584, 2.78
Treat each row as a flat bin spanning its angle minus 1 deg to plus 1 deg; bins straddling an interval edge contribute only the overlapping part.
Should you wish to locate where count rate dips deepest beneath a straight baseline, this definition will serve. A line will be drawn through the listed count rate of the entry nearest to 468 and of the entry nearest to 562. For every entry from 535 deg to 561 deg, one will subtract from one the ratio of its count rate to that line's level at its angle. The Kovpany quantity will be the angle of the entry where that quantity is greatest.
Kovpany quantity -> 548 deg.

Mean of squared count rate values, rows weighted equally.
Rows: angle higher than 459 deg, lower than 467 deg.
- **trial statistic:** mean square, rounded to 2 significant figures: 9.2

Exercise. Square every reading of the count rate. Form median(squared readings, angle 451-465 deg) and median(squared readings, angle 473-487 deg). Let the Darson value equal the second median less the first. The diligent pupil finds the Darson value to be 1.4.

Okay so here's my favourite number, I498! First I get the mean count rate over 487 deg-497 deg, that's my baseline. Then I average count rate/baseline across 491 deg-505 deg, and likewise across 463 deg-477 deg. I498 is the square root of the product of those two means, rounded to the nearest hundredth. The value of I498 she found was 1.00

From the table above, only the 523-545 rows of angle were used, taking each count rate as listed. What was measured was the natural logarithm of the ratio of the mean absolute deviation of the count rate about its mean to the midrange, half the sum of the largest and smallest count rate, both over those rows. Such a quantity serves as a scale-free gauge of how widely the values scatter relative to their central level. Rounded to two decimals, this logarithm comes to -2.88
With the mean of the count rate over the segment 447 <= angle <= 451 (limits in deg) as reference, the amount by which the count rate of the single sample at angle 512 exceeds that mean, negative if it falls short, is 0.22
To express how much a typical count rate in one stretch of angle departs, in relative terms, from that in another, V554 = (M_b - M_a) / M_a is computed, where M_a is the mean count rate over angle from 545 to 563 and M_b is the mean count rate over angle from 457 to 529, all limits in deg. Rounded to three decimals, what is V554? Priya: -0.059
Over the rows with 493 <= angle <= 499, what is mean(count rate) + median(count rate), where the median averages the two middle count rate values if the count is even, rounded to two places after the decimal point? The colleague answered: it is 6.28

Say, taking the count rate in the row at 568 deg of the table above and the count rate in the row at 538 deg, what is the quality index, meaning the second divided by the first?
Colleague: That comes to 1.18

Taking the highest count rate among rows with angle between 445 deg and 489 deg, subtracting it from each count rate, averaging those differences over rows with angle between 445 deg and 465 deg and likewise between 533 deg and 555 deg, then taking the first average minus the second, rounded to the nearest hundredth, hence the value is -0.29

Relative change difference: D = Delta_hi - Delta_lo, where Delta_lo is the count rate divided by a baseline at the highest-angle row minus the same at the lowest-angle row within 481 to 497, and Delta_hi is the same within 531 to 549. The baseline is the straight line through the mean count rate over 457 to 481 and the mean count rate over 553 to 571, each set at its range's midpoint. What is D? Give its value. -0.133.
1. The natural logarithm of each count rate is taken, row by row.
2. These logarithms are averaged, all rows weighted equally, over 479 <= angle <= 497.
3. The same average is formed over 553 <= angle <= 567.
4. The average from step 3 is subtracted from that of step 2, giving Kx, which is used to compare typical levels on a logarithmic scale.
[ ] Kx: -0.048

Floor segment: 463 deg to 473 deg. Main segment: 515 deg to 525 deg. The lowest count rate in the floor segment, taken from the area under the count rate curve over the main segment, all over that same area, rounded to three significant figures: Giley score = 0.910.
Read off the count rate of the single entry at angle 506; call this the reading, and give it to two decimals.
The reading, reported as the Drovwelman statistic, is 3.18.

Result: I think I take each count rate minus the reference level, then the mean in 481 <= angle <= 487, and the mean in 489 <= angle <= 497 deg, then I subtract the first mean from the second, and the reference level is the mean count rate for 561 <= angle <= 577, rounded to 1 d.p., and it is -0.1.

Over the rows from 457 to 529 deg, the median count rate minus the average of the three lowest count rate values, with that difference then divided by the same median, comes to 0.123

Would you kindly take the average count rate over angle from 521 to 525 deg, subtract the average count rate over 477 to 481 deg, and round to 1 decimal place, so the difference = -0.2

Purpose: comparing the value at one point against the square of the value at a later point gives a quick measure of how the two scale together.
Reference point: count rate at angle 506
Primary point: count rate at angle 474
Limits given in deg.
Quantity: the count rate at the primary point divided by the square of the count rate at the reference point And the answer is 0.317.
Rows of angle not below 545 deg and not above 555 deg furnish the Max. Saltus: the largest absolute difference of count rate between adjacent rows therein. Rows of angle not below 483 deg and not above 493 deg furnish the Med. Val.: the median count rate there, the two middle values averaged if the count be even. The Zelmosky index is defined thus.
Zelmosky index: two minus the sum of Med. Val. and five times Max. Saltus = -3.5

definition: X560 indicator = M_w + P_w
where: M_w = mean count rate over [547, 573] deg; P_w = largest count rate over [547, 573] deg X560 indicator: 6.87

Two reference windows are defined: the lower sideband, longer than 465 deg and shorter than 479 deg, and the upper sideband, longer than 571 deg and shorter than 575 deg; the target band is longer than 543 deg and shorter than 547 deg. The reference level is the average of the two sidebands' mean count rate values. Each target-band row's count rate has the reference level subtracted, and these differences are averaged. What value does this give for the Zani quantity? 0.22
